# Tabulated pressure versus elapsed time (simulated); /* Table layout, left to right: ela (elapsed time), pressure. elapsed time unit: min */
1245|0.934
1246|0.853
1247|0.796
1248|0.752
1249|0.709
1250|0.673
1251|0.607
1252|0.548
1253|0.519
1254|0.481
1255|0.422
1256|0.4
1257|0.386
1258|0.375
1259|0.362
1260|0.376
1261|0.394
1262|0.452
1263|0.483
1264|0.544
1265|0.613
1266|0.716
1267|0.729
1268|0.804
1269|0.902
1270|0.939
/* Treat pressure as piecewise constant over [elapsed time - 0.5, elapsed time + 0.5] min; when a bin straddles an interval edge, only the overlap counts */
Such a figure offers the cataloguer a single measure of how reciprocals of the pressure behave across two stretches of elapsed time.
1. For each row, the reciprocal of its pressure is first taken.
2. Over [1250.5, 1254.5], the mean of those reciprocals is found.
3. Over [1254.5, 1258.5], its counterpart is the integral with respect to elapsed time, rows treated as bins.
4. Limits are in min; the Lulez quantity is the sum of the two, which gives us 12.0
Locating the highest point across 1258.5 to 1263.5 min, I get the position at 1263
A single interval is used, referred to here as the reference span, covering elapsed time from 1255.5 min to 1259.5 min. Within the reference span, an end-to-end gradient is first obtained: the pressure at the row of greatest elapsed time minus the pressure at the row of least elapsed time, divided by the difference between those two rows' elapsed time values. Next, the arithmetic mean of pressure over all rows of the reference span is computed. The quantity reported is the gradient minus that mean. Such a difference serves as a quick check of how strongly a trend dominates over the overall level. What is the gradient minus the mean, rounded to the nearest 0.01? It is -0.39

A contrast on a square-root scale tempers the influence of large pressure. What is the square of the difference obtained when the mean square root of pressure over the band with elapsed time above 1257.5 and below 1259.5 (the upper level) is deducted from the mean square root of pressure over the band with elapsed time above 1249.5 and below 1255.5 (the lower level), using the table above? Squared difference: 0.016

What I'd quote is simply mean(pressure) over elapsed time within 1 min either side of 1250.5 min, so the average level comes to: 0.64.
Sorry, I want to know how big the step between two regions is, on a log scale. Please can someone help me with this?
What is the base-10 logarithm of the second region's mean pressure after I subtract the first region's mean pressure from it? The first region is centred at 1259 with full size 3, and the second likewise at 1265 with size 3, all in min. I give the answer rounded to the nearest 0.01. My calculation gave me -0.60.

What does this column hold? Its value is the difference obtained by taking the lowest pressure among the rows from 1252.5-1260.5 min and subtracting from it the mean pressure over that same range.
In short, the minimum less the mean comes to -0.053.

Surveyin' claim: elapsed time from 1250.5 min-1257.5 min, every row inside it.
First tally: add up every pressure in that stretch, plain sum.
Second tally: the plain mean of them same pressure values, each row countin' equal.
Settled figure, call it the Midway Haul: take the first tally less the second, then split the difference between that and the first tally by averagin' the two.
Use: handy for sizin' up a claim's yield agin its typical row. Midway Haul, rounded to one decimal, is 3.1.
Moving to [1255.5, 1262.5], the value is 2.5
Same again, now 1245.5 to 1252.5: 4.6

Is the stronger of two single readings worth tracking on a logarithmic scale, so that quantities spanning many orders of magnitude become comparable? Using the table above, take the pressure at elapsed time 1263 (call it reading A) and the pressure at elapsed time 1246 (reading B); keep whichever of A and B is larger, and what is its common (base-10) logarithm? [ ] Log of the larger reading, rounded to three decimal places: -0.069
